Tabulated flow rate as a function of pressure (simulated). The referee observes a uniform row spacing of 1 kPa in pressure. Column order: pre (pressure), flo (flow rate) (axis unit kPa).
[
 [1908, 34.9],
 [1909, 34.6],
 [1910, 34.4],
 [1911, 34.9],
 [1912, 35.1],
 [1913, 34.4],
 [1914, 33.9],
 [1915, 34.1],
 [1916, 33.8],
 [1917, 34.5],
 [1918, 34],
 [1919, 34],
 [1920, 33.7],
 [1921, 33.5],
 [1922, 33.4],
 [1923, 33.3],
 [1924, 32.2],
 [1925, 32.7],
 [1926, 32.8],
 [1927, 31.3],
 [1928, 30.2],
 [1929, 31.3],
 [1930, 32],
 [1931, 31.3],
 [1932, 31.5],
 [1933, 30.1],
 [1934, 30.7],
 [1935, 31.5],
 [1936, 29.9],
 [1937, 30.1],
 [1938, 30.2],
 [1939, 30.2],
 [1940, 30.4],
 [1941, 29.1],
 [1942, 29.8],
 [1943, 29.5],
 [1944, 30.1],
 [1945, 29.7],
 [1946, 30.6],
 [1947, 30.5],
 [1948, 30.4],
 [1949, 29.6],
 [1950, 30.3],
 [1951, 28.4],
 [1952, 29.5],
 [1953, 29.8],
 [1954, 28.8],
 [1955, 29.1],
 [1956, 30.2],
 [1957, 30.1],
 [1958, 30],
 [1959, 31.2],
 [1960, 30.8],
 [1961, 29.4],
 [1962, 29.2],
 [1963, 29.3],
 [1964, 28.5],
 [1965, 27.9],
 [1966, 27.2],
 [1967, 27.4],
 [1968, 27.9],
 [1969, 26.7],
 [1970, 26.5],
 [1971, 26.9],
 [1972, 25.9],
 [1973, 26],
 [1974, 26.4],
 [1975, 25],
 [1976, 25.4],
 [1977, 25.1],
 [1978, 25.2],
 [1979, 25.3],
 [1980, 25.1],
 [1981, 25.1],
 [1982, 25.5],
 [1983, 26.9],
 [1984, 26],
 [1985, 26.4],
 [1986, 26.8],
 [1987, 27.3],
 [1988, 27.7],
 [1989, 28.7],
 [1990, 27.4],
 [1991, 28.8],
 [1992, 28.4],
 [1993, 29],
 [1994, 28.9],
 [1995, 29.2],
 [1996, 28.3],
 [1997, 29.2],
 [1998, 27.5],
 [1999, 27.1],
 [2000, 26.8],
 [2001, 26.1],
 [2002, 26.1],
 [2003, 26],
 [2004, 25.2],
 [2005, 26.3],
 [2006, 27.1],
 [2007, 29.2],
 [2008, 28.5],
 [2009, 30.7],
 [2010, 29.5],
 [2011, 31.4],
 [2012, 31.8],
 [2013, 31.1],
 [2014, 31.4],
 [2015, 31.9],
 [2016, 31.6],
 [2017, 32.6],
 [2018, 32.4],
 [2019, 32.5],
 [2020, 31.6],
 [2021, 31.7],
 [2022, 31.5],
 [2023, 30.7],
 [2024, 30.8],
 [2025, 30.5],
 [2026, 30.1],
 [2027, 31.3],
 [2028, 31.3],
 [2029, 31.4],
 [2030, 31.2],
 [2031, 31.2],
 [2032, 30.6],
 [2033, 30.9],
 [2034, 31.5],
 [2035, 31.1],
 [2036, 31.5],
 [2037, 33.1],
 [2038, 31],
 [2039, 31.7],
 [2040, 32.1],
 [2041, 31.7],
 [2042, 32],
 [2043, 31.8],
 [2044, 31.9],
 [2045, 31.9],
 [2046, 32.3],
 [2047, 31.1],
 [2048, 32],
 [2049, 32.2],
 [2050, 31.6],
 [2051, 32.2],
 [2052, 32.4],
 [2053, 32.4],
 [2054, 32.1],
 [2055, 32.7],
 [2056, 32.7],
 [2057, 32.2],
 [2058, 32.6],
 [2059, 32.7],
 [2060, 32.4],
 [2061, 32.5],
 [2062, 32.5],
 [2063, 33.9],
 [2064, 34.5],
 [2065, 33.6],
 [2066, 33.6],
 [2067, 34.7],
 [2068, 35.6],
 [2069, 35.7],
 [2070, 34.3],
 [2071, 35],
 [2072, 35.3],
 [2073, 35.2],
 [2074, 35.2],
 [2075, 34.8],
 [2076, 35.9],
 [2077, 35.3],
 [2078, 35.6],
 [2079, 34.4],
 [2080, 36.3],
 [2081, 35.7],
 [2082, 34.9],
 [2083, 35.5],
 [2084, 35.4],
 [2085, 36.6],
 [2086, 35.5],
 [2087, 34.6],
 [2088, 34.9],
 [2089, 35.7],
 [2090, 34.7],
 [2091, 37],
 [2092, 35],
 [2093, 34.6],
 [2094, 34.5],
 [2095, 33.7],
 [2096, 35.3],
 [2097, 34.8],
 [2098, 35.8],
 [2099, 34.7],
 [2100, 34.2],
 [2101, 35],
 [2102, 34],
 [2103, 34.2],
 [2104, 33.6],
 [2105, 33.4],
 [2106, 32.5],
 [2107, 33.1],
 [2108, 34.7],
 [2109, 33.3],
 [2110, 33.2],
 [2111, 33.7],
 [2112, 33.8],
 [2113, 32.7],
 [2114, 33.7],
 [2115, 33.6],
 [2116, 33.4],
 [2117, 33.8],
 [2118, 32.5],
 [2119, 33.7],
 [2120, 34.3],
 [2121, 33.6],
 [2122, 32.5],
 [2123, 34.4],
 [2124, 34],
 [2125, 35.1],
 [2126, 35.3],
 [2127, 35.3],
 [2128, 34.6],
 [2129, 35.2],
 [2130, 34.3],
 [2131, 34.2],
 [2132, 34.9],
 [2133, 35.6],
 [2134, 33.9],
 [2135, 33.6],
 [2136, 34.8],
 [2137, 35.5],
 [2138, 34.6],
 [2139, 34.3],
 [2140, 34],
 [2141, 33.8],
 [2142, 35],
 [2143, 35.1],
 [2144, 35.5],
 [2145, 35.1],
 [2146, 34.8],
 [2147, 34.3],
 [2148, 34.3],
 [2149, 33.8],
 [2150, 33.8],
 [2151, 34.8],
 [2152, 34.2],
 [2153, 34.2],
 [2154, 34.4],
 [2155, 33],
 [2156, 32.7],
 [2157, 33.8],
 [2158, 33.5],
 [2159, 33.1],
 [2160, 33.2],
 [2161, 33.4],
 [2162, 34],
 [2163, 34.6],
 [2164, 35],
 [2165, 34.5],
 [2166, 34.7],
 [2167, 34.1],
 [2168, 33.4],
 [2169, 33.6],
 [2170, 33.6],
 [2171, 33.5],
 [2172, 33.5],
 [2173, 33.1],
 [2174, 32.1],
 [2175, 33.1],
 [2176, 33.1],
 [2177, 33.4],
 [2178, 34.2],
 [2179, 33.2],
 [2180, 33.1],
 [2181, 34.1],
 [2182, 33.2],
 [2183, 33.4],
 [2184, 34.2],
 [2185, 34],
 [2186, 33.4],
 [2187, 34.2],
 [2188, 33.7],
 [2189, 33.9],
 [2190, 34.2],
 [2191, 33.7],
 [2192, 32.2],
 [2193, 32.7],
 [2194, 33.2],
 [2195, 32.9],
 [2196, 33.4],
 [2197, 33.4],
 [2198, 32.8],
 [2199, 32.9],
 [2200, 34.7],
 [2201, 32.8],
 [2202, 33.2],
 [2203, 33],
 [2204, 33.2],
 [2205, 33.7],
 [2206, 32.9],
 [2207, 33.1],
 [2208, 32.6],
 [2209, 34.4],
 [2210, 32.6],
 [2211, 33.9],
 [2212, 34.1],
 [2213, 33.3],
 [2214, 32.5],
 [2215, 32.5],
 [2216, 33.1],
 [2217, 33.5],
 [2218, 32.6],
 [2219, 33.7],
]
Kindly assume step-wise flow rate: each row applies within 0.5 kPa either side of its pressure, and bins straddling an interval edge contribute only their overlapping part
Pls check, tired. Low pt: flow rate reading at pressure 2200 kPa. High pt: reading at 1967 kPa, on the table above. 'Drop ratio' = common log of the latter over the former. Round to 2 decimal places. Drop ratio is -0.10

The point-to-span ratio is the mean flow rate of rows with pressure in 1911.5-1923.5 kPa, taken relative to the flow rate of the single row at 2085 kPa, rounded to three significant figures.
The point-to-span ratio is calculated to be 0.928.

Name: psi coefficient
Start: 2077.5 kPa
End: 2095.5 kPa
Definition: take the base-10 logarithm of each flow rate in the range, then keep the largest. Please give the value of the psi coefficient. 1.57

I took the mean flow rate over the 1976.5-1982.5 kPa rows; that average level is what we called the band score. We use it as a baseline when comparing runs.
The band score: 25.2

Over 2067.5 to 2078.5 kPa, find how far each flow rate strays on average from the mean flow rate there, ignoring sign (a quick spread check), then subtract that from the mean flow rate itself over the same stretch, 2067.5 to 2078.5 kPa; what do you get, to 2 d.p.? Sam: 34.93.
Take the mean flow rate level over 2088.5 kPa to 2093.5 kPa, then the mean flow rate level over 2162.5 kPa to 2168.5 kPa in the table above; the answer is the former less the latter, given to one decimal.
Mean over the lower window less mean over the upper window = 1.0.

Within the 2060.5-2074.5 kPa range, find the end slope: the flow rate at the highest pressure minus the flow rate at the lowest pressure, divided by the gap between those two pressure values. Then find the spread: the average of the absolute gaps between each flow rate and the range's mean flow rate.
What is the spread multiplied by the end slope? 0.18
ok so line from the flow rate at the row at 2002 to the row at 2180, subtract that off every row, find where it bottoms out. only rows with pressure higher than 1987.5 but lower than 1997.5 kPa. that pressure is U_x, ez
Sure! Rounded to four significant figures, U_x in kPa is 1990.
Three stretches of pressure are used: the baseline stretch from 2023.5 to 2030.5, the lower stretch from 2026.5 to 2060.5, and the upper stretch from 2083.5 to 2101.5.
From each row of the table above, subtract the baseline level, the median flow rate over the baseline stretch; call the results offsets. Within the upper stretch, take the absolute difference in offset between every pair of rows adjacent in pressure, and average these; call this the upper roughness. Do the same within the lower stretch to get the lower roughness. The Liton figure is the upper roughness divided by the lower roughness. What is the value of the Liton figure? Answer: 2.2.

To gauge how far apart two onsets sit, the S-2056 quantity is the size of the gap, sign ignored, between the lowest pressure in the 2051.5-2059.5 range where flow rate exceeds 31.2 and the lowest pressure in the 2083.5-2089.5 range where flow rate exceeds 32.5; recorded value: 32 kPa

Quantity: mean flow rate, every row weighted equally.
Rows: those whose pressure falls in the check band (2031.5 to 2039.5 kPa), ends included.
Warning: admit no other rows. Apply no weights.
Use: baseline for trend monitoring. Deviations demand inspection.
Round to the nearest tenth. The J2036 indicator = 31.4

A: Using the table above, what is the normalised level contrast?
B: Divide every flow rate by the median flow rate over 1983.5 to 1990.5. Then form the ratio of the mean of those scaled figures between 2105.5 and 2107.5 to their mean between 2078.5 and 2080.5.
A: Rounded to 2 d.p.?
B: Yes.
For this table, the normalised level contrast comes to 0.93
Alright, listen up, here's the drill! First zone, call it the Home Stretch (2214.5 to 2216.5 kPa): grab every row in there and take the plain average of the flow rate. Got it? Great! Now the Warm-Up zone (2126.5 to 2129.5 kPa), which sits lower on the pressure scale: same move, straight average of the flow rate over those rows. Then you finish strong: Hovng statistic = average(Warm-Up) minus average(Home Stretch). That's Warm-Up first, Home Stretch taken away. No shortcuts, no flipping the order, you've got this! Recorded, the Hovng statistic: 2.2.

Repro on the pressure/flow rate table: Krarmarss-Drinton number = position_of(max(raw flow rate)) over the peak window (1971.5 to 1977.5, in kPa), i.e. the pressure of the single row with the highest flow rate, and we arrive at 1974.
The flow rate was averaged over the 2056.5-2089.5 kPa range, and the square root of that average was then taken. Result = 5.88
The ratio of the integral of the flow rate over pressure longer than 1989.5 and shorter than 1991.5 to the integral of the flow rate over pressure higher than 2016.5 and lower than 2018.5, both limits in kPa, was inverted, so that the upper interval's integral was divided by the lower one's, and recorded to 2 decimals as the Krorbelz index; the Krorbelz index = 1.16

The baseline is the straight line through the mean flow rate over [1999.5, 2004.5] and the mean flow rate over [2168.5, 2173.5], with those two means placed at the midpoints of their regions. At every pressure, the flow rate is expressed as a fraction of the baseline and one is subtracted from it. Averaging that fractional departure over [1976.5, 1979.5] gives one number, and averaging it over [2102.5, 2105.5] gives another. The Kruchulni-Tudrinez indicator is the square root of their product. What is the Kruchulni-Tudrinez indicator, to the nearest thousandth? 0.030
